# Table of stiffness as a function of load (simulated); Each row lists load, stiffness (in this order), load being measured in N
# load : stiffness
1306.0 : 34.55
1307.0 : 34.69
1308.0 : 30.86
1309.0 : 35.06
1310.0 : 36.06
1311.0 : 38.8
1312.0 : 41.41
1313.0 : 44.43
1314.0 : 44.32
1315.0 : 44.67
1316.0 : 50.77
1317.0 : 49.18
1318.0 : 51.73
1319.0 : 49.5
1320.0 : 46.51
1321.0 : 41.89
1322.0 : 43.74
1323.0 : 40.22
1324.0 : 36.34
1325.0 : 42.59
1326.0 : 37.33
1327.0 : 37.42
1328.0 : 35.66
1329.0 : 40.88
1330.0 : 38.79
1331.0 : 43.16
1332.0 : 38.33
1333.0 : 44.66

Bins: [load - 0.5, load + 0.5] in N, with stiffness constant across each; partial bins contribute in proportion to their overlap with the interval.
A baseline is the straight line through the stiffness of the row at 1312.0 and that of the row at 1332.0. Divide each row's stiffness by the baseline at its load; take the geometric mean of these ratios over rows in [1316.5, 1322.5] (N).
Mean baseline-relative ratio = 1.17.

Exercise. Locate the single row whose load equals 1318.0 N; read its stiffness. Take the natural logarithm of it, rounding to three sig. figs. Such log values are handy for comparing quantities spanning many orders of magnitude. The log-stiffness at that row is 3.95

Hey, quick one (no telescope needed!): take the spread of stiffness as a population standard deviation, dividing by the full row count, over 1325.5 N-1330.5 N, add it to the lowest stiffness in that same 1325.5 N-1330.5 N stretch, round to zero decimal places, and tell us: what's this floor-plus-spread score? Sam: 37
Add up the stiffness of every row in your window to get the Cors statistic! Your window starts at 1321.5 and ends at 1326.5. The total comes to 200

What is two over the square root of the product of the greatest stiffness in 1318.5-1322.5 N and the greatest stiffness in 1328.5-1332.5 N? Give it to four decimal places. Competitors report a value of 0.0433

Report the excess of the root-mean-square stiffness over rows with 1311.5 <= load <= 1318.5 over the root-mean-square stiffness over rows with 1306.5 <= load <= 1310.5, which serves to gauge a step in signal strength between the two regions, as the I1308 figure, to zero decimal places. 13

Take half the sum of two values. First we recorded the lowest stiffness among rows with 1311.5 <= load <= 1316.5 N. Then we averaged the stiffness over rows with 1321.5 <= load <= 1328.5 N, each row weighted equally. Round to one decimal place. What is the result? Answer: 40.2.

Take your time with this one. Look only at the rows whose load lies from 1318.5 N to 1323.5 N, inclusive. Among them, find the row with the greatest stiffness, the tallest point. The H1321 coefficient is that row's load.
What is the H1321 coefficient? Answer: 1319.0 N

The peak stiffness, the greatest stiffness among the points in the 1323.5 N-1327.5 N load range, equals 42.59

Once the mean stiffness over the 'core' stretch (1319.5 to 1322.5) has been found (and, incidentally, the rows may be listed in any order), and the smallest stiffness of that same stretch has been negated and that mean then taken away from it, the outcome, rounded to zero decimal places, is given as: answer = -86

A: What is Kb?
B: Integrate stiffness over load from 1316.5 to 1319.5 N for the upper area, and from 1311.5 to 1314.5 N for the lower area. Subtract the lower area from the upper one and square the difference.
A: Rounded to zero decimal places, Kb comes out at 410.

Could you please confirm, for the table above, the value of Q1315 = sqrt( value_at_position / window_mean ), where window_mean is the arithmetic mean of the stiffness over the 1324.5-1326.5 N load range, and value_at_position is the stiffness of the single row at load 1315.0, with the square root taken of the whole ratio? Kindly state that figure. 1.06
